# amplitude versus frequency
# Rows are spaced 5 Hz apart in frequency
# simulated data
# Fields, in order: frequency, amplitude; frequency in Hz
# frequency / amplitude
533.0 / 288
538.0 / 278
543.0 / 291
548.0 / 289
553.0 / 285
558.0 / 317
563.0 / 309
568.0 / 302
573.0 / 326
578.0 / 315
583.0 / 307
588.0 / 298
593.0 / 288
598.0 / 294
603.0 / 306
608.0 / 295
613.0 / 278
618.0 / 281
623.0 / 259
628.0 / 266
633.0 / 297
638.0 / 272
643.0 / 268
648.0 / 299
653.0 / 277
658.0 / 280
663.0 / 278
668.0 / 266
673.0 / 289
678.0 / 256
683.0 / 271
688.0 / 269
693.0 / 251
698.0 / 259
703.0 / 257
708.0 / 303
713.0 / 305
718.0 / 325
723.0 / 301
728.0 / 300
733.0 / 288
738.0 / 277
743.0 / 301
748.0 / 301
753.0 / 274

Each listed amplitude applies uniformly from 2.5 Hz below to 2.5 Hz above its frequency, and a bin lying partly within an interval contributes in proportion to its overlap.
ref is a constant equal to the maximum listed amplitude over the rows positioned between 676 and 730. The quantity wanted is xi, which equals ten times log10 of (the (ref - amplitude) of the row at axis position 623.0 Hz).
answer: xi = 18.2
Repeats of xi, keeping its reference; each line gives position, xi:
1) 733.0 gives 15.7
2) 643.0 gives 17.6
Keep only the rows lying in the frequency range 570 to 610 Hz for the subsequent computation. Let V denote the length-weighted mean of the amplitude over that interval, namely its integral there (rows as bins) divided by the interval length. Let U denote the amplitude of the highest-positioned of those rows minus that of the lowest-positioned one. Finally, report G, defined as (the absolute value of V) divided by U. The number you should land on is -10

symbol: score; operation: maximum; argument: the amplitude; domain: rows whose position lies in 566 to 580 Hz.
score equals 326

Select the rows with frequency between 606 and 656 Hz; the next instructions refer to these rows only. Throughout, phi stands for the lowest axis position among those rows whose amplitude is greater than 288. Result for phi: 608.0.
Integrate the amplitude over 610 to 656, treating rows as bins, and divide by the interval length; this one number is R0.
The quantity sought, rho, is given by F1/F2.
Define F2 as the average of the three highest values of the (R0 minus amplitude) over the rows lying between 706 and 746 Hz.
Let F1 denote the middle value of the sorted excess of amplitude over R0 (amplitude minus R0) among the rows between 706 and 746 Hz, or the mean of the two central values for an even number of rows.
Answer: -2.2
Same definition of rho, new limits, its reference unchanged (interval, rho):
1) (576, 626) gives 3.4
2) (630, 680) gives 0.0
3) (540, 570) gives -1.8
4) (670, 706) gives -0.8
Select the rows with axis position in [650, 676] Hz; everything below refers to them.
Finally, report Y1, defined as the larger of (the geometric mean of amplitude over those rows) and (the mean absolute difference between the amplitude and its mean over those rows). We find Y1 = 278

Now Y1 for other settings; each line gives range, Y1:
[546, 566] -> 300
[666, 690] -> 270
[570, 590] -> 311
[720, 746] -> 293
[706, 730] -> 307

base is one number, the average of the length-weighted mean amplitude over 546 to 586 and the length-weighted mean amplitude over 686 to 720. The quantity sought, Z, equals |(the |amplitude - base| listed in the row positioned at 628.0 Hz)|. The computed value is 28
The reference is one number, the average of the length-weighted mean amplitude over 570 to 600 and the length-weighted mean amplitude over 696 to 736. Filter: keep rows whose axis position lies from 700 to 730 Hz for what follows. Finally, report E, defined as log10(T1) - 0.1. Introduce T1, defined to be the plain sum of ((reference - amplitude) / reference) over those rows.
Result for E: -2.7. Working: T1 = 0.0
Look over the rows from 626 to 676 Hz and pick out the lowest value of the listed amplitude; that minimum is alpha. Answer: 266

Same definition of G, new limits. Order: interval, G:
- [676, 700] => 87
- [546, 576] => 8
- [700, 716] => 6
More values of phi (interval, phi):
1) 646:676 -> 648.0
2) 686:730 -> 708.0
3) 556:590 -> 558.0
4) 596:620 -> 598.0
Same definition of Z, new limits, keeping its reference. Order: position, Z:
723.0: 7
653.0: 17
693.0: 43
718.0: 31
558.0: 23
